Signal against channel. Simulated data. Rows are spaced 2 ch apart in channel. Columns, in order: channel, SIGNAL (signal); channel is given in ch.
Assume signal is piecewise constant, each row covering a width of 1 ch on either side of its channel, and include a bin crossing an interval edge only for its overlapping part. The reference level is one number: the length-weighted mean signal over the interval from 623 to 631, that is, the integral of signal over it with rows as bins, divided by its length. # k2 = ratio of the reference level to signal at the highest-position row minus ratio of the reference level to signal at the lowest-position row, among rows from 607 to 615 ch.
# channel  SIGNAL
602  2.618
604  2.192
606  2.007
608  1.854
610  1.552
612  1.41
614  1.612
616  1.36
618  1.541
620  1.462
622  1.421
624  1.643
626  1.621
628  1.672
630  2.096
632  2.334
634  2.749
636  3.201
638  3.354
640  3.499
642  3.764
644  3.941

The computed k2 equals 0.14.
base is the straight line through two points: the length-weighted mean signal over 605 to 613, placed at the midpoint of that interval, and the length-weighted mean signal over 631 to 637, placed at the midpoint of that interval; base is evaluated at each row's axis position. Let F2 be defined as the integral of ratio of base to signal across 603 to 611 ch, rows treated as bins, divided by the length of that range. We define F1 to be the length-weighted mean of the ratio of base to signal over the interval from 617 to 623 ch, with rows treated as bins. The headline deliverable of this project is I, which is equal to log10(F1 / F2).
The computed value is 0.23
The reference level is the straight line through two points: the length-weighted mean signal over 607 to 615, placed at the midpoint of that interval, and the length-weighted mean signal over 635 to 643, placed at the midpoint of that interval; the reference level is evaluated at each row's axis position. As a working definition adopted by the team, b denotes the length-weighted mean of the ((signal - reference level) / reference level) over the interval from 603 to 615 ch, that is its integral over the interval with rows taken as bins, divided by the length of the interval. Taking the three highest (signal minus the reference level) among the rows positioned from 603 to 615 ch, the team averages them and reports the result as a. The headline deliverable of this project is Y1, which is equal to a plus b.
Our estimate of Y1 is 1.0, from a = 0.7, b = 0.26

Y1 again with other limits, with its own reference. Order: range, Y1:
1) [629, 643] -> -0.1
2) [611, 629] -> -0.6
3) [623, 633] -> -1.1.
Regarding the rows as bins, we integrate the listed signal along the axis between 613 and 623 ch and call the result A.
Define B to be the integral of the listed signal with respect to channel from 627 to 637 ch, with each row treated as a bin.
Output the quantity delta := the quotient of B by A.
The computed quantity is 1.6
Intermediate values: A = 15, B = 24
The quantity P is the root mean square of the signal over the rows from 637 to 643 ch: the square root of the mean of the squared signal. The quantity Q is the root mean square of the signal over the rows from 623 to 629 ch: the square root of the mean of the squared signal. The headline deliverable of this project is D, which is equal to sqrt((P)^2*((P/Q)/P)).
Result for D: 2.8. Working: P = 3.5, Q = 1.6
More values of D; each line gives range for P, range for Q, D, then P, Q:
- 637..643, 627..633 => 2.5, 3.5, 2.1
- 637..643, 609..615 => 2.9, 3.5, 1.5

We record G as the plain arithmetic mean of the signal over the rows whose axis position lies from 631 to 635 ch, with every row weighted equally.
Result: 2.54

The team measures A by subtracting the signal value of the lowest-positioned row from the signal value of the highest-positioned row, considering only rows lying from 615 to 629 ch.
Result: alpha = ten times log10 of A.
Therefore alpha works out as -5.1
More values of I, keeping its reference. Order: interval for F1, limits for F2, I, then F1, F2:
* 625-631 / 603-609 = 0.25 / 1.41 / 0.8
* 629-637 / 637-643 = 0.10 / 1.07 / 0.9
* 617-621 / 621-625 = -0.03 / 1.42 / 1.5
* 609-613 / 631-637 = 0.08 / 1.21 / 1.0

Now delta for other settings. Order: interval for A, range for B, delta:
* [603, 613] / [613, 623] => 0.8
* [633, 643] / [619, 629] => 0.5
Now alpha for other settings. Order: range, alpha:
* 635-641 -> -5.3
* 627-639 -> 2.3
